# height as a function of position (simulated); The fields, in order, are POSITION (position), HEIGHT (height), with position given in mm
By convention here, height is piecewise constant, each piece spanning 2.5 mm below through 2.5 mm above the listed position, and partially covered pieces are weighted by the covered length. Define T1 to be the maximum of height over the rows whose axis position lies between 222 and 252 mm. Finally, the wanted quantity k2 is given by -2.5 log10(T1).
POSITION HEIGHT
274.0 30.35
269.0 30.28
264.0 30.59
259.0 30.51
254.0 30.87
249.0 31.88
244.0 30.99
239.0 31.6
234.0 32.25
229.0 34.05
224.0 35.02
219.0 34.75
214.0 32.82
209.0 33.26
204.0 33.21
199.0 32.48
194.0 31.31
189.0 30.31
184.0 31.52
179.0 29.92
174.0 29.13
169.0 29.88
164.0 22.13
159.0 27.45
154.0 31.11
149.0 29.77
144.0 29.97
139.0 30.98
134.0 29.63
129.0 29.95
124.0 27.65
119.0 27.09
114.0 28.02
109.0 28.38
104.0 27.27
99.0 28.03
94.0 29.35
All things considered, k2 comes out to -3.86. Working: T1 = 35.02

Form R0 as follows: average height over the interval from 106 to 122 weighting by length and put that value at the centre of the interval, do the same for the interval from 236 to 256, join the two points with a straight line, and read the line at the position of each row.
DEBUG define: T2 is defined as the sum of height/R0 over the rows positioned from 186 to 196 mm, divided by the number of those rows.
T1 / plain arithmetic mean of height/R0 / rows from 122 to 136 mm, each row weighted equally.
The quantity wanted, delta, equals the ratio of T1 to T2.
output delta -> 1.00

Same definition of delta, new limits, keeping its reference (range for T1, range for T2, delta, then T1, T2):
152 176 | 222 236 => 0.88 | 0.96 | 1.09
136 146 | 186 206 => 1.01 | 1.07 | 1.06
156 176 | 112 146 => 0.90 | 0.93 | 1.03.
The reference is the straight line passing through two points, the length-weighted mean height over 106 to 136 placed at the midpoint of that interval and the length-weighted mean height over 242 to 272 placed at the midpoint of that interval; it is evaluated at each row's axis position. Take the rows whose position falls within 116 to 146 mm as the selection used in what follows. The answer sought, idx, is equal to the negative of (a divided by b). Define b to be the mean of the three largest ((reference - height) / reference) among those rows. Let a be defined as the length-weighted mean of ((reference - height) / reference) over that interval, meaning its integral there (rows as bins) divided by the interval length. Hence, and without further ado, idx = 2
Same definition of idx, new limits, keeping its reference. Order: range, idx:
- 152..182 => 0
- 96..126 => 0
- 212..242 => -2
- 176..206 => -2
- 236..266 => 2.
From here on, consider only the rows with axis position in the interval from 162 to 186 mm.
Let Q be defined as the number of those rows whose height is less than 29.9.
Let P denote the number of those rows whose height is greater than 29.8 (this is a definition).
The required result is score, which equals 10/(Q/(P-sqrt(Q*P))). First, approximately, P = 3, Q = 3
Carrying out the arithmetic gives 0.0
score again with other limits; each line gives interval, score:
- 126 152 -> 2.8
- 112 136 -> -2.5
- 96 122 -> 0.0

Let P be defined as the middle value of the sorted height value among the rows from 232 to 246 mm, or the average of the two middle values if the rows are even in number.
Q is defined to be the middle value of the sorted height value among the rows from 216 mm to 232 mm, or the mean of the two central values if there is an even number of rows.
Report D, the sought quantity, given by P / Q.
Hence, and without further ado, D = 0.91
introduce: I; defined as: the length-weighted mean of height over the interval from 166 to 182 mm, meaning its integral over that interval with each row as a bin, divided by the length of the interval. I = 29.5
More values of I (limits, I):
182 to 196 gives 31.0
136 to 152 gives 30.2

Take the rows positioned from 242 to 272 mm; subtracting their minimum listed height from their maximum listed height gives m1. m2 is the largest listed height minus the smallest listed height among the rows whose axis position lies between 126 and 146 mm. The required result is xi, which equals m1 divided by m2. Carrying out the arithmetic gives 1.2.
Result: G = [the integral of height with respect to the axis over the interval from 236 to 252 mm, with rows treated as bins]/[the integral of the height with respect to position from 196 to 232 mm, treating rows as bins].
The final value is 0.4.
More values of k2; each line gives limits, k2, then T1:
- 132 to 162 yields -3.73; 31.11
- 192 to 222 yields -3.85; 34.75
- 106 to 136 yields -3.69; 29.95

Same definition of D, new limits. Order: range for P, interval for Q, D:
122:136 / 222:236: 0.87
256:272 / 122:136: 1.03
